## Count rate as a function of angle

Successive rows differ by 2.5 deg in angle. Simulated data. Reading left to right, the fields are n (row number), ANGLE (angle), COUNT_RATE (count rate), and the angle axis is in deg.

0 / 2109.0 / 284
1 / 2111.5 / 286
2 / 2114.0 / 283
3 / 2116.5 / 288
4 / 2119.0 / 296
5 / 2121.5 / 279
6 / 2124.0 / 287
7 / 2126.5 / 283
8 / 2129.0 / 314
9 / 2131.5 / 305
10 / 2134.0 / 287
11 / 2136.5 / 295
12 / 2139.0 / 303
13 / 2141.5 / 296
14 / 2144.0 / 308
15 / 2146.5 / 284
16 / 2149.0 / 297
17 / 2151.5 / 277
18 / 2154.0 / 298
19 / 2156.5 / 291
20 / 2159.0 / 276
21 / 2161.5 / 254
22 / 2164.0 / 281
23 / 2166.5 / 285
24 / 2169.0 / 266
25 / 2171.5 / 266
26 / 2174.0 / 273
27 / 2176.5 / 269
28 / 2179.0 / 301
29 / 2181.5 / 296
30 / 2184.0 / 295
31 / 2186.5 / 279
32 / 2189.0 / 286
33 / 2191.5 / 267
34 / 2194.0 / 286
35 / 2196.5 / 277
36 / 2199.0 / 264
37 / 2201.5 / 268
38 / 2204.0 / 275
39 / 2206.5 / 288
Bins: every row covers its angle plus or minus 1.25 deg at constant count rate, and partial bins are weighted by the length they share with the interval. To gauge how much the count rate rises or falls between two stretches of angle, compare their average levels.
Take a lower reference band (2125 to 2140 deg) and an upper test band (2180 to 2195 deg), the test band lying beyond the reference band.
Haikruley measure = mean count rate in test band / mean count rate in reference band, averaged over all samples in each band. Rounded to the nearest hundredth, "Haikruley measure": 0.96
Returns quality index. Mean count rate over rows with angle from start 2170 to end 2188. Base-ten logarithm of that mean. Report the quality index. 2.45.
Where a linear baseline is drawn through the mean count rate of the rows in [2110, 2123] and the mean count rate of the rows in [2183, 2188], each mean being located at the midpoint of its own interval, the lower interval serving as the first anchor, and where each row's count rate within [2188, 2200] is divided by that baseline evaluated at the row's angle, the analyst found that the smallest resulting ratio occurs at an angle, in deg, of 2199.0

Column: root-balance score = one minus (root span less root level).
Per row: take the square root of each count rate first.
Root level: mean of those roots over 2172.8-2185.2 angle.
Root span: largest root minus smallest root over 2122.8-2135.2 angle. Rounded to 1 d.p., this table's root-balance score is 17.0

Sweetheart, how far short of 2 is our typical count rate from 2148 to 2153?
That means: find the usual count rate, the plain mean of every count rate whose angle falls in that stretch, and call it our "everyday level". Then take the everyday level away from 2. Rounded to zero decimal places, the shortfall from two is -285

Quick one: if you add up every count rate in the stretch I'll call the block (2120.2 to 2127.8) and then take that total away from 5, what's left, -844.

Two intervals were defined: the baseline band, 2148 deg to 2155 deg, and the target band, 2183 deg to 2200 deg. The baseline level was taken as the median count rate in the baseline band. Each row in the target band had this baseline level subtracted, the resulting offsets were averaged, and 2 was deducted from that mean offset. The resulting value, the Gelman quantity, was -20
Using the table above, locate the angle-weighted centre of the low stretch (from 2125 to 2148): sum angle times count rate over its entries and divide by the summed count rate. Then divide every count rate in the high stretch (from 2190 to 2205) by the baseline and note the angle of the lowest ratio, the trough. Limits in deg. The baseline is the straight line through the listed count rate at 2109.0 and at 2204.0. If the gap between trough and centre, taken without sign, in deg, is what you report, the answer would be 62.5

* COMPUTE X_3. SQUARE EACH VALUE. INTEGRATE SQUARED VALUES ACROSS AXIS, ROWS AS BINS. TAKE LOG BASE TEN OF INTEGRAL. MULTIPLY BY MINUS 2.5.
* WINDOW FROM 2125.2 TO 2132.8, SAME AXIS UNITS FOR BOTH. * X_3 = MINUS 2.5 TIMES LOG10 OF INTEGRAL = -14.6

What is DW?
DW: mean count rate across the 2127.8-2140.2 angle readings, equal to 301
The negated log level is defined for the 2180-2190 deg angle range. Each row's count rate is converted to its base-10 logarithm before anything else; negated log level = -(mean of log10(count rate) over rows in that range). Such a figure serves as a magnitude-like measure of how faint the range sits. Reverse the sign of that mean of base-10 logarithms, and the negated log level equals -2.46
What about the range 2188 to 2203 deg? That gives -2.44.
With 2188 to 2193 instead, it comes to -2.44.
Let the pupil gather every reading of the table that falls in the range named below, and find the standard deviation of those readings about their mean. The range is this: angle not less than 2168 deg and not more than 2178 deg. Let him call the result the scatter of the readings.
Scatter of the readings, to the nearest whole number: 3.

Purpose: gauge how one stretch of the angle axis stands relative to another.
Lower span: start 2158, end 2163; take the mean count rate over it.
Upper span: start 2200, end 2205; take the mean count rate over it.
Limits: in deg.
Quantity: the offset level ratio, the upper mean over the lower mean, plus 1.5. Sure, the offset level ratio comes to 2.52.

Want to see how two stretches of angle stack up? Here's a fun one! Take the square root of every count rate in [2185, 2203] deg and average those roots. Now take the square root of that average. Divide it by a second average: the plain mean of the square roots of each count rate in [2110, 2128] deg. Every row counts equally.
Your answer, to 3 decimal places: 0.241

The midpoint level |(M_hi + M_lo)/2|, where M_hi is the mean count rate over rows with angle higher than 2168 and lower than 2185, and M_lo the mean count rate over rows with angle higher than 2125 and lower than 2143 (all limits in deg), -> 289.2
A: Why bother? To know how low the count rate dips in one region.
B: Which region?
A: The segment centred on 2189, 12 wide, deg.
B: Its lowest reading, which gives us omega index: 267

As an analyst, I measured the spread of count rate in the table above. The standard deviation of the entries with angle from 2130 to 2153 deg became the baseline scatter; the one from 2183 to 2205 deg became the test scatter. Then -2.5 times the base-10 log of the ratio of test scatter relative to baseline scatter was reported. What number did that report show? 0.00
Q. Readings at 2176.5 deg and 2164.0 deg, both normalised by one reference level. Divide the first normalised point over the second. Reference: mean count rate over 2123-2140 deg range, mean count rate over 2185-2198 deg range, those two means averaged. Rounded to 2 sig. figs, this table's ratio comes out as 0.96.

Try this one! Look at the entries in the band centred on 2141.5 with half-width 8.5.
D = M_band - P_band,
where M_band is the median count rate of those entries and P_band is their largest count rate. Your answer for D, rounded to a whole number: -12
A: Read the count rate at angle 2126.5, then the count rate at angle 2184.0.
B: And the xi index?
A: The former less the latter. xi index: -12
